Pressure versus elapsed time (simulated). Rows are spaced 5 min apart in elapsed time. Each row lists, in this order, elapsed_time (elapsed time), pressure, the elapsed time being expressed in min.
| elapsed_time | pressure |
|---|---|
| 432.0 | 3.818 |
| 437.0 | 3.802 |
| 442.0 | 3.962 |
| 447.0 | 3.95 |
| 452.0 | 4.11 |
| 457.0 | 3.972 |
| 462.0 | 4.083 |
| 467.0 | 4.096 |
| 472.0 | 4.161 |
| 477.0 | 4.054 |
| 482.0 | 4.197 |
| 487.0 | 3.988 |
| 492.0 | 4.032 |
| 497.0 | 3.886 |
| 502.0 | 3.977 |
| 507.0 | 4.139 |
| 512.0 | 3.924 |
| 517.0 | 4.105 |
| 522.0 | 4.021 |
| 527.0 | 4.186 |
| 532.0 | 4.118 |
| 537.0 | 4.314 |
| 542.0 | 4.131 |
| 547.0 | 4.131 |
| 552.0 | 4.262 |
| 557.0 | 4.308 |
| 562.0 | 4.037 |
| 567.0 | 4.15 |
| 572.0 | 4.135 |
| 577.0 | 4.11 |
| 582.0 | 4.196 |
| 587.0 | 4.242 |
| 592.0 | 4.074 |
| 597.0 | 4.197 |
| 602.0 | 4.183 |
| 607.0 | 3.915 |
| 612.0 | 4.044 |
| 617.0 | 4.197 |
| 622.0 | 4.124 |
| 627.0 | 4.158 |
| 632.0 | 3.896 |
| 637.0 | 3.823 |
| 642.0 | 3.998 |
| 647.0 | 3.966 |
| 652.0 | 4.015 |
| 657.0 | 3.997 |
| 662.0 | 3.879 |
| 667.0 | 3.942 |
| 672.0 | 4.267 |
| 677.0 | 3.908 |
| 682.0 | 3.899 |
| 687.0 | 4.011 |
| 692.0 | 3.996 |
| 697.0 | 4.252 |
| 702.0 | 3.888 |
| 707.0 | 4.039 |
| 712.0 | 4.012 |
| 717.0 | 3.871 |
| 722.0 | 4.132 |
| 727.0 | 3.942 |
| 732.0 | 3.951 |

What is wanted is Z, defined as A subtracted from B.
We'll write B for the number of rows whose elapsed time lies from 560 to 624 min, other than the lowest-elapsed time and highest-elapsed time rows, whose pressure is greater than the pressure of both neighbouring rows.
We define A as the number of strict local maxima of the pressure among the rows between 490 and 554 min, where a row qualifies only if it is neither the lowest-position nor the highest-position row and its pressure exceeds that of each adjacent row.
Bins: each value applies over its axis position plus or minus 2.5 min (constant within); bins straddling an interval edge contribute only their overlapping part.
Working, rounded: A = 4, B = 4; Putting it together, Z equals 0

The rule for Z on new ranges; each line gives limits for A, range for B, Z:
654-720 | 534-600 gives -1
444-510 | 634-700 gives 0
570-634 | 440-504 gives 0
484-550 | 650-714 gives -1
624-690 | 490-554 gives 1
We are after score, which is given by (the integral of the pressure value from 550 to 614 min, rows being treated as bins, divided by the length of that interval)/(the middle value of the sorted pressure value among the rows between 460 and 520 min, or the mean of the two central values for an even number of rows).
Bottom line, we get 1.02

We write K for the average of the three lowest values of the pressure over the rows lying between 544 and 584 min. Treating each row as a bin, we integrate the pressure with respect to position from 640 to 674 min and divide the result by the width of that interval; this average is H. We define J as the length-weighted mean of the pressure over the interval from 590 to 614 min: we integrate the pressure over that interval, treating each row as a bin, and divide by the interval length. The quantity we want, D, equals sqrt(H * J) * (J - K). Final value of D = 0.0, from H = 4.01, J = 4.08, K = 4.09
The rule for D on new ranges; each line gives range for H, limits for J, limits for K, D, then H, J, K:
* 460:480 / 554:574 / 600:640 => 1.2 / 4.10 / 4.16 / 3.88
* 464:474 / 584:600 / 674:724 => 1.2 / 4.12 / 4.17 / 3.89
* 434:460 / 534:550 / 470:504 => 1.0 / 3.96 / 4.19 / 3.95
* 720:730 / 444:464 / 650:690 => 0.5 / 4.03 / 4.03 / 3.90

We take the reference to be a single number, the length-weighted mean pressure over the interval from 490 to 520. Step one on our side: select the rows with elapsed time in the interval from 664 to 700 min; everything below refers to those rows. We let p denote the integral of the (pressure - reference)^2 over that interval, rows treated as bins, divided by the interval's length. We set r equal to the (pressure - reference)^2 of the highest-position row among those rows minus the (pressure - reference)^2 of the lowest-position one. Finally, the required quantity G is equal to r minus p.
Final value 0.03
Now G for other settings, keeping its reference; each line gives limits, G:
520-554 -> 0.03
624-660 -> -0.03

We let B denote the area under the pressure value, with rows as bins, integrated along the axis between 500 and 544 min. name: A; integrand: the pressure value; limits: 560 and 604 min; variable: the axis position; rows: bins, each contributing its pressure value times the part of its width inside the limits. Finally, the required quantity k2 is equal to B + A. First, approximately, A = 183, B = 180.5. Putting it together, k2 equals 363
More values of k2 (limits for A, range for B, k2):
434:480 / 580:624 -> 367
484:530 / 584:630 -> 375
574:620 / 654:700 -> 375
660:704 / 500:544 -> 357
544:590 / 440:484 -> 371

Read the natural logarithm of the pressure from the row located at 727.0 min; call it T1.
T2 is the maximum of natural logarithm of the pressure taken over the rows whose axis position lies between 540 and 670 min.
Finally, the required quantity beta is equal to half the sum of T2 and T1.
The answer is 1.42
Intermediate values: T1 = 1.37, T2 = 1.46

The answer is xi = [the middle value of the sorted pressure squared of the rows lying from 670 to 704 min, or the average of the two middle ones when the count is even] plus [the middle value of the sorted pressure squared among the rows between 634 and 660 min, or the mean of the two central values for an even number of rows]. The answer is 31.9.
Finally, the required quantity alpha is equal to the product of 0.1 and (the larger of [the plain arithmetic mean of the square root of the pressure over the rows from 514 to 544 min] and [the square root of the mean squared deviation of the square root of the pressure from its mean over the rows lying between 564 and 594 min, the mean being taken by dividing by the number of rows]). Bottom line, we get 0.204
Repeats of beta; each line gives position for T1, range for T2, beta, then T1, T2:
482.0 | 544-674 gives 1.45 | 1.43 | 1.46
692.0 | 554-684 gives 1.42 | 1.39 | 1.46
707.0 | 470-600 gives 1.43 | 1.40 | 1.46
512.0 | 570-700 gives 1.41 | 1.37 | 1.45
